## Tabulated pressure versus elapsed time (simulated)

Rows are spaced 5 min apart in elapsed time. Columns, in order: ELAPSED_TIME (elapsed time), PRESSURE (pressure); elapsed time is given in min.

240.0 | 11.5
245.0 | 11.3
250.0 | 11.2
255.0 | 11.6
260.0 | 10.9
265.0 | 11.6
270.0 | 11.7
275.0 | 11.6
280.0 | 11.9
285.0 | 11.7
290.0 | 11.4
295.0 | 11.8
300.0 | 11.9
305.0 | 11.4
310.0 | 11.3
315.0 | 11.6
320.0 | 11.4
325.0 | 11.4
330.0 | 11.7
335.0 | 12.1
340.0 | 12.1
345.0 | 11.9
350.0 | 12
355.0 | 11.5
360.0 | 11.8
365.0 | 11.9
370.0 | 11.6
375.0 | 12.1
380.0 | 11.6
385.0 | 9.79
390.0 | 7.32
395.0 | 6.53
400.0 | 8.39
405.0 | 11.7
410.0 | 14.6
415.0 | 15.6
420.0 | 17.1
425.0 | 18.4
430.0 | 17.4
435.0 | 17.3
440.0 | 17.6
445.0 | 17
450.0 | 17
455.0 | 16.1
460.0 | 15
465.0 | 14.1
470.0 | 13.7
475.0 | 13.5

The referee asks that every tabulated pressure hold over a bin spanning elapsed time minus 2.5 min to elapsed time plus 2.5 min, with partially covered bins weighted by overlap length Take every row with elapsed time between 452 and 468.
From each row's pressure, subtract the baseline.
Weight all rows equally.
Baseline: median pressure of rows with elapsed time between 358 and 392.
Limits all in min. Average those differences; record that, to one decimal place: 3.5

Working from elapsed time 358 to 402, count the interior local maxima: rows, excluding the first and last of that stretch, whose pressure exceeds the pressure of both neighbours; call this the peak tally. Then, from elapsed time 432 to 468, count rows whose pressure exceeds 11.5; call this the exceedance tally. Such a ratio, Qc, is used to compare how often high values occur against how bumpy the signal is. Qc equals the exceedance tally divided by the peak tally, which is 3.5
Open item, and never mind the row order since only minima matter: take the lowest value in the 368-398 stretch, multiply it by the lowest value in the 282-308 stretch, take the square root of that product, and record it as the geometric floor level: 8.6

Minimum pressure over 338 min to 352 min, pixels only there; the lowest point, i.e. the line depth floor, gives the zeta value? 11.9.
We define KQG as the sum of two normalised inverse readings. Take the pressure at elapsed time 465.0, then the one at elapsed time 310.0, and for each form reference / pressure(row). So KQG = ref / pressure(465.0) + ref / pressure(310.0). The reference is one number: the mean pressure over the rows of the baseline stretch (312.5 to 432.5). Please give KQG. 1.94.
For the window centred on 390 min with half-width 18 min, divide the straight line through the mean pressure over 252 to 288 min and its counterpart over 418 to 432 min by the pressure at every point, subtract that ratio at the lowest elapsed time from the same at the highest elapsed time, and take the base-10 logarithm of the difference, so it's -0.84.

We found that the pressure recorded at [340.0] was 12.1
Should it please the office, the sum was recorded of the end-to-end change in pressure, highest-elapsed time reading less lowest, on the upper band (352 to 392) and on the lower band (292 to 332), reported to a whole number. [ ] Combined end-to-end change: -4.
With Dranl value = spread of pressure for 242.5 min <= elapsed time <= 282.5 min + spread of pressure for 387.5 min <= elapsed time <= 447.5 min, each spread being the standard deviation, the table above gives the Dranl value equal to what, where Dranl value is 5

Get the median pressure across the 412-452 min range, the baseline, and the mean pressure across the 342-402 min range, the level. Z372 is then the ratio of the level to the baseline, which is 0.61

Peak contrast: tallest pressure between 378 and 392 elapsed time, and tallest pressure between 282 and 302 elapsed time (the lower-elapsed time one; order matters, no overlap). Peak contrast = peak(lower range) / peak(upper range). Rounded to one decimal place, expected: 1.0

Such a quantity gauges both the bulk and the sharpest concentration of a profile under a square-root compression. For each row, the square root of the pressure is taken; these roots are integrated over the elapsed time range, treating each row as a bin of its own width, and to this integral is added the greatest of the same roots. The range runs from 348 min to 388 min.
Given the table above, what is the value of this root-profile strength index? 139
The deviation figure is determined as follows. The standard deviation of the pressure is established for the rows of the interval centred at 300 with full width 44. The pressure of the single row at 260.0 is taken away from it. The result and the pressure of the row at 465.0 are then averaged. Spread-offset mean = 1.7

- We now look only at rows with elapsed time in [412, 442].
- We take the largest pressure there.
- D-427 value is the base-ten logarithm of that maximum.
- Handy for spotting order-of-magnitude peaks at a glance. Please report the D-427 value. 1.26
